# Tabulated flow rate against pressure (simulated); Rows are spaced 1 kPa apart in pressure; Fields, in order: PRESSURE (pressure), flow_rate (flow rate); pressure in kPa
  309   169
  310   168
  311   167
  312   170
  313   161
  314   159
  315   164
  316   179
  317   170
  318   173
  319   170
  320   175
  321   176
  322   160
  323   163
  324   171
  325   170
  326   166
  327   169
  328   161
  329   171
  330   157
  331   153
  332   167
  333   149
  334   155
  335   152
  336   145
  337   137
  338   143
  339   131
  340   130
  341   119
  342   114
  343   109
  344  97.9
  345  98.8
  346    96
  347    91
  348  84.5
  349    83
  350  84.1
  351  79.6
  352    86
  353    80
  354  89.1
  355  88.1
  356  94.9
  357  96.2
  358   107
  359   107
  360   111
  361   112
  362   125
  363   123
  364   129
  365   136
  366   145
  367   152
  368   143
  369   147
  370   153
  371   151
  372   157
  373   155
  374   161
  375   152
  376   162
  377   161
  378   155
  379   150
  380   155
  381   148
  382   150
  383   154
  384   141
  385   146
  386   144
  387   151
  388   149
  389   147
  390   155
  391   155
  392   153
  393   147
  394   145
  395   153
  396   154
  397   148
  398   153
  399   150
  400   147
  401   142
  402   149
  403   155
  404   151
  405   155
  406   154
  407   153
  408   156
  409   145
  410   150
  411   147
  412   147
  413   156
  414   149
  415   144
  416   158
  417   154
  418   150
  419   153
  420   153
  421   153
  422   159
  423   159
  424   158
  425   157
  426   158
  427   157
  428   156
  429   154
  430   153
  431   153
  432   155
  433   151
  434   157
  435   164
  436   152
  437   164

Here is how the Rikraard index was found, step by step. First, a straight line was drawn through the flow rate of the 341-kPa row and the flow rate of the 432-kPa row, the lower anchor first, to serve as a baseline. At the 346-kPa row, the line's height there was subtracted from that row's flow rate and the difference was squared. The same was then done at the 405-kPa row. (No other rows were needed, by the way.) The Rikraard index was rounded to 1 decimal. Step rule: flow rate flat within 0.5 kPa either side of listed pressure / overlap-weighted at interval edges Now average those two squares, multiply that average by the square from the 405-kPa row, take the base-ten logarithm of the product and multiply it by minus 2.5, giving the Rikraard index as -11.6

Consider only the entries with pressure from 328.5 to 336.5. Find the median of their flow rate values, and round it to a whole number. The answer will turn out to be 154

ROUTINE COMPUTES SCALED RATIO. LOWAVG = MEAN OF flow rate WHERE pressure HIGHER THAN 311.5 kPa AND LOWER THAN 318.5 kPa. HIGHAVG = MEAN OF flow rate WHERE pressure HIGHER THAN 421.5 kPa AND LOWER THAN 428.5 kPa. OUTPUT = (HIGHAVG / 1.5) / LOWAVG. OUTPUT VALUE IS 0.63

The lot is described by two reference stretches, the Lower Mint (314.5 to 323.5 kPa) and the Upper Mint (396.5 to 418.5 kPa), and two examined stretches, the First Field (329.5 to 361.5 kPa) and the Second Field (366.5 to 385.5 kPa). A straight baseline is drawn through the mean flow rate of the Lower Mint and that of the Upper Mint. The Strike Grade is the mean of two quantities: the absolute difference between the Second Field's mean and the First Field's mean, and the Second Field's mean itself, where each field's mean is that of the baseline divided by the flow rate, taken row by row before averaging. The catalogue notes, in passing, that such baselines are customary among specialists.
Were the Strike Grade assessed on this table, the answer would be 0.76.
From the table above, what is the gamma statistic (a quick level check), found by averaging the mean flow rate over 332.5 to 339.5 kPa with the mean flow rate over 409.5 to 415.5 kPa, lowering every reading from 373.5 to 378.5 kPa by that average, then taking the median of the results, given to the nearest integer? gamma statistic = 14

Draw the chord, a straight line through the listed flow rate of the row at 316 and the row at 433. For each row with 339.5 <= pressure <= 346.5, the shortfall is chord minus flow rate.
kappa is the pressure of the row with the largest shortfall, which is 346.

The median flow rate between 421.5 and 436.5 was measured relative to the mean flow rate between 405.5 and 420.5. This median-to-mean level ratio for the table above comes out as 1.04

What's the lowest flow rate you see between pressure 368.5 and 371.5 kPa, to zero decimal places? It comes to 147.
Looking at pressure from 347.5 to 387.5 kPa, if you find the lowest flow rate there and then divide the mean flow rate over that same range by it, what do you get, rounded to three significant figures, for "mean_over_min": 1.62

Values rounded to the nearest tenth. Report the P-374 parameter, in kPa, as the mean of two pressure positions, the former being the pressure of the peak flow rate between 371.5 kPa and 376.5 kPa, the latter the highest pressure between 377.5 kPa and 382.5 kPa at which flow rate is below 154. 379.0 kPa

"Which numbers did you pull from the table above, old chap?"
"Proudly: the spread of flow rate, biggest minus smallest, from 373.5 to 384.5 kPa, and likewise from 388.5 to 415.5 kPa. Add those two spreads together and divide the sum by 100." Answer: 0.35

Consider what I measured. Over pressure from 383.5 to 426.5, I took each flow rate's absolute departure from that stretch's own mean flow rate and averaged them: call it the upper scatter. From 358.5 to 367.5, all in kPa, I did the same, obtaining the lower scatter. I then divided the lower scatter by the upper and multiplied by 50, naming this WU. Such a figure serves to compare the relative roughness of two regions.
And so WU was 152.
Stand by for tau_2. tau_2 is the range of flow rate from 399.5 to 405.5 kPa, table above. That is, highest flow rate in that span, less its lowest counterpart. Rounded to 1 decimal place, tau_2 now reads 13.0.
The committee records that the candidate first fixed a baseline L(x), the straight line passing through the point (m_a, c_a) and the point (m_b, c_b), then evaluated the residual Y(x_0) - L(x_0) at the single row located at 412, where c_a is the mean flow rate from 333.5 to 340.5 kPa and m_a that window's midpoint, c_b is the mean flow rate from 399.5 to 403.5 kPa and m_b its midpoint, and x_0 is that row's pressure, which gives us -2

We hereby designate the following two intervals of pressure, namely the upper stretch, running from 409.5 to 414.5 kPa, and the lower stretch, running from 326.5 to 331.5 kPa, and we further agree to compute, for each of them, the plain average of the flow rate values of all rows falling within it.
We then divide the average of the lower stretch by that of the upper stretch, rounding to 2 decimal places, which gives 1.08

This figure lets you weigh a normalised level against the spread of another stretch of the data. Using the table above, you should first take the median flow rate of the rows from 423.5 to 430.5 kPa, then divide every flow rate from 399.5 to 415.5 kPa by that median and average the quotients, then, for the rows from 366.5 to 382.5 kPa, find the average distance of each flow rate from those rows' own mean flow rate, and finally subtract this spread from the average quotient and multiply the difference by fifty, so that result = -160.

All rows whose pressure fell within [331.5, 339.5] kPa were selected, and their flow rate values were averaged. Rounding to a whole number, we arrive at 147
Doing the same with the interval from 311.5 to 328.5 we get 168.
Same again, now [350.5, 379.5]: 128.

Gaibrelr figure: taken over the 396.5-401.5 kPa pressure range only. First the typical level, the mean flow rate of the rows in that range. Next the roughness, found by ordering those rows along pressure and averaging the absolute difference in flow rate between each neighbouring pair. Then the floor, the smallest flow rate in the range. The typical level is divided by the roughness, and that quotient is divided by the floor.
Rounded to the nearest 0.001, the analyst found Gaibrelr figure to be 0.261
